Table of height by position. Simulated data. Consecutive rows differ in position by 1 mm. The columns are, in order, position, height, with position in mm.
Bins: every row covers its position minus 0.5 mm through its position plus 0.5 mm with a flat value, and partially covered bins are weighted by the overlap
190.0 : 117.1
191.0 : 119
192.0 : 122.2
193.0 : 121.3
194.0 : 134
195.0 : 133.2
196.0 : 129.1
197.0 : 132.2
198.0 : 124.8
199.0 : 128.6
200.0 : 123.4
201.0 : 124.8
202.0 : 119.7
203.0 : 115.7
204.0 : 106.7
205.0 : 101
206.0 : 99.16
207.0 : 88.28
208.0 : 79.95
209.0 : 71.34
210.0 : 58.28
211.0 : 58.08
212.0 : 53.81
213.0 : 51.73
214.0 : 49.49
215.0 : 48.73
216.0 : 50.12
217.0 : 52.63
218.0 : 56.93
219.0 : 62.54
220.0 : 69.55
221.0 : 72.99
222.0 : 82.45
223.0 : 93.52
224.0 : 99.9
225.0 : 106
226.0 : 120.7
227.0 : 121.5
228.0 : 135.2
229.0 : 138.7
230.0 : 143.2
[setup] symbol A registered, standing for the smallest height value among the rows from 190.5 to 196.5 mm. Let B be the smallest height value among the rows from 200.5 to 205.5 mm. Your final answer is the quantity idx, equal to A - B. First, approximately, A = 119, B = 101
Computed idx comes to 18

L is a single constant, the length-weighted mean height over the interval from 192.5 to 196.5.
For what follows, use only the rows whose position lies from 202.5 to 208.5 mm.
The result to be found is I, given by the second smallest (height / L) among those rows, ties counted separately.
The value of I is 0.7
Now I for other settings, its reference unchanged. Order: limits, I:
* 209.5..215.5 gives 0.4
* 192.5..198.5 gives 1.0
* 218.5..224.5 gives 0.5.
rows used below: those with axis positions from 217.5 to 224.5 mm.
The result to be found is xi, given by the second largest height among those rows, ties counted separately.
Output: 93.52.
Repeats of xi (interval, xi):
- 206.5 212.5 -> 79.95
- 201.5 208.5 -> 115.7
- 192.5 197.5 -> 133.2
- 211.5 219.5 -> 56.93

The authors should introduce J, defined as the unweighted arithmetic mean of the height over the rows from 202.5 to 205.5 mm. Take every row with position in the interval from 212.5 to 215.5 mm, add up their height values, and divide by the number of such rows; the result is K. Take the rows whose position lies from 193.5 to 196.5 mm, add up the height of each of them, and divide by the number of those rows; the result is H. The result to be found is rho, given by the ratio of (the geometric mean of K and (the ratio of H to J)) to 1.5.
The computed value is 5.2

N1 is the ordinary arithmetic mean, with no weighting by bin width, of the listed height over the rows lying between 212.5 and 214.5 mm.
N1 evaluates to 51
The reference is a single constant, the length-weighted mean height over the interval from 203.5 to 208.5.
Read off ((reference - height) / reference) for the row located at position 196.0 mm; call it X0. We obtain -0.4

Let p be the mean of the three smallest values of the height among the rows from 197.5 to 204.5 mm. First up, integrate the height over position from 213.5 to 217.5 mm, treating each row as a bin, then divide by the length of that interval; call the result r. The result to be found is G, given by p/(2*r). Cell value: 1.13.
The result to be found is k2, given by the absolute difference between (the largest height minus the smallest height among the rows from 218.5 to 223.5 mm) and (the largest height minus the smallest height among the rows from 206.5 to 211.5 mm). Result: 1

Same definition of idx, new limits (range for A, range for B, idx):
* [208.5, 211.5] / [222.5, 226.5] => -35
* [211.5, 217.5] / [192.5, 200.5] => -73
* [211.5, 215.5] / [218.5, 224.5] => -14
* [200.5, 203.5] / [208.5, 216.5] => 67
